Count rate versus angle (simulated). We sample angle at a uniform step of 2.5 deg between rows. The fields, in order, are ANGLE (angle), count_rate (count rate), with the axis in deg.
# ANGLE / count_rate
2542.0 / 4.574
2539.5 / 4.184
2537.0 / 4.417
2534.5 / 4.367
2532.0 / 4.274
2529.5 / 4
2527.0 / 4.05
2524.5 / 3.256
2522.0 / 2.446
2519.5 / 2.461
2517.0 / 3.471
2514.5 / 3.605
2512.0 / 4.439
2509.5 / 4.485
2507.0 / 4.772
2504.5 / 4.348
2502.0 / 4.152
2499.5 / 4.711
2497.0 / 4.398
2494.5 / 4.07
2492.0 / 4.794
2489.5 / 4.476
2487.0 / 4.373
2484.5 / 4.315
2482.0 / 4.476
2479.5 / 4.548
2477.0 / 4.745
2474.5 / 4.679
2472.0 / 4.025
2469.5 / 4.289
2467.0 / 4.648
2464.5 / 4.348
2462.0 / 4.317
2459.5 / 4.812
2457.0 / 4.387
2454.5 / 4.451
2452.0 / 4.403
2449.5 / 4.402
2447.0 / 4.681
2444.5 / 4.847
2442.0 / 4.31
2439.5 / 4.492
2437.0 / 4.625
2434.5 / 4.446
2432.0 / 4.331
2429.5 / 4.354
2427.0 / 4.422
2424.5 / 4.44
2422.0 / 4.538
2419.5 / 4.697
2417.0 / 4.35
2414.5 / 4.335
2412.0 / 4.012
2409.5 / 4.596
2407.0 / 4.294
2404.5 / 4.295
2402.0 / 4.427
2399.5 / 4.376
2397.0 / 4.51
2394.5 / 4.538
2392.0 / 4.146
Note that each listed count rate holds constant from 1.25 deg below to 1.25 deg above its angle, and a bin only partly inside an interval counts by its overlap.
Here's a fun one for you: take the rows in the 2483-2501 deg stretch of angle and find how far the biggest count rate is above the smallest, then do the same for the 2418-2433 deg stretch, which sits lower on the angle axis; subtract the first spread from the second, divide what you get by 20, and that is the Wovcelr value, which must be -0.02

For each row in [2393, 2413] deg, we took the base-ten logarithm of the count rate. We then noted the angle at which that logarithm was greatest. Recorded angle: 2409.5 deg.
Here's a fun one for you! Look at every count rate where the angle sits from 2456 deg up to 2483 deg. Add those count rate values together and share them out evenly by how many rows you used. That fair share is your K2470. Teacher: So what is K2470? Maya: 4.48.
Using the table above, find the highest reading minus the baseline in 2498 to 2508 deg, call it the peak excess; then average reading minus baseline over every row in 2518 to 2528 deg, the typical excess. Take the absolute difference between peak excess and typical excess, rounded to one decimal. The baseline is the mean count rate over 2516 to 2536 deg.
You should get 1.7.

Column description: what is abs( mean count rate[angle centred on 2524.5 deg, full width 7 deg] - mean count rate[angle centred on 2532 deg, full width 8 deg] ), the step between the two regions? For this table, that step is 1.0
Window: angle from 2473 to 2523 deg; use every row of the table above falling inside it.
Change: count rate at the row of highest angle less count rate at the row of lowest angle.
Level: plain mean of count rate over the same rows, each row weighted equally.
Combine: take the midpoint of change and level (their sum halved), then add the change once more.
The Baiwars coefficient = -1.3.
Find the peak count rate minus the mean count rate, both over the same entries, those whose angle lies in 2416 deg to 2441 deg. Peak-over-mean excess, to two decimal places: 0.23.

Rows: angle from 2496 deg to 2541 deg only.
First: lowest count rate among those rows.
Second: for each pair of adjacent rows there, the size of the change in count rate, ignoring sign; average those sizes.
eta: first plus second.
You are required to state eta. 2.8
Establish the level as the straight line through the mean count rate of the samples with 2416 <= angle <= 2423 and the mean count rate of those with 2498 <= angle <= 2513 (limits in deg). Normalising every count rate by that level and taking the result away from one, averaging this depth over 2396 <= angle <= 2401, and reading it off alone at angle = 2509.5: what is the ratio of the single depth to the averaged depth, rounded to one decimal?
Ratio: 0.0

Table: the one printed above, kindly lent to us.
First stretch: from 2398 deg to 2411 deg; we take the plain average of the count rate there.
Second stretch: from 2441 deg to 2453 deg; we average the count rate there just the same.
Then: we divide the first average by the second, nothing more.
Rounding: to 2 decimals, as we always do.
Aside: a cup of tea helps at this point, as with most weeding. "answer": 0.97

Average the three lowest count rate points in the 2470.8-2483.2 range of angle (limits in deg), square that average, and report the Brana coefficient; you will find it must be 18.9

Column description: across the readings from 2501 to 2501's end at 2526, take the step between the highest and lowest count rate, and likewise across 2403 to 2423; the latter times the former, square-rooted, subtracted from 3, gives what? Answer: 1.74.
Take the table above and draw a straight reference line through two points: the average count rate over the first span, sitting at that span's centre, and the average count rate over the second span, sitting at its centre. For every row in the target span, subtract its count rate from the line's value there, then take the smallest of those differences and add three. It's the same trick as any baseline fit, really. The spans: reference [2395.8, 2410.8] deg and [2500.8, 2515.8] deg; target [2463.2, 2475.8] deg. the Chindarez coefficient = 2.7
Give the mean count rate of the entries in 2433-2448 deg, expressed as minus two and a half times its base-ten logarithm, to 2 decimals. -1.65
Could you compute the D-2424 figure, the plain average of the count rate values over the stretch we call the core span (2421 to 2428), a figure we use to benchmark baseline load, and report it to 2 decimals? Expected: 4.47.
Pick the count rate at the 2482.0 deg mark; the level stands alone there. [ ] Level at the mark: 4.476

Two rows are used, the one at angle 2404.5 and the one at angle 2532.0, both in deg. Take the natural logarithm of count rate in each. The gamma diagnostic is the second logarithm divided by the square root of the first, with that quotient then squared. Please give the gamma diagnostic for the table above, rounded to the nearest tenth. 1.4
